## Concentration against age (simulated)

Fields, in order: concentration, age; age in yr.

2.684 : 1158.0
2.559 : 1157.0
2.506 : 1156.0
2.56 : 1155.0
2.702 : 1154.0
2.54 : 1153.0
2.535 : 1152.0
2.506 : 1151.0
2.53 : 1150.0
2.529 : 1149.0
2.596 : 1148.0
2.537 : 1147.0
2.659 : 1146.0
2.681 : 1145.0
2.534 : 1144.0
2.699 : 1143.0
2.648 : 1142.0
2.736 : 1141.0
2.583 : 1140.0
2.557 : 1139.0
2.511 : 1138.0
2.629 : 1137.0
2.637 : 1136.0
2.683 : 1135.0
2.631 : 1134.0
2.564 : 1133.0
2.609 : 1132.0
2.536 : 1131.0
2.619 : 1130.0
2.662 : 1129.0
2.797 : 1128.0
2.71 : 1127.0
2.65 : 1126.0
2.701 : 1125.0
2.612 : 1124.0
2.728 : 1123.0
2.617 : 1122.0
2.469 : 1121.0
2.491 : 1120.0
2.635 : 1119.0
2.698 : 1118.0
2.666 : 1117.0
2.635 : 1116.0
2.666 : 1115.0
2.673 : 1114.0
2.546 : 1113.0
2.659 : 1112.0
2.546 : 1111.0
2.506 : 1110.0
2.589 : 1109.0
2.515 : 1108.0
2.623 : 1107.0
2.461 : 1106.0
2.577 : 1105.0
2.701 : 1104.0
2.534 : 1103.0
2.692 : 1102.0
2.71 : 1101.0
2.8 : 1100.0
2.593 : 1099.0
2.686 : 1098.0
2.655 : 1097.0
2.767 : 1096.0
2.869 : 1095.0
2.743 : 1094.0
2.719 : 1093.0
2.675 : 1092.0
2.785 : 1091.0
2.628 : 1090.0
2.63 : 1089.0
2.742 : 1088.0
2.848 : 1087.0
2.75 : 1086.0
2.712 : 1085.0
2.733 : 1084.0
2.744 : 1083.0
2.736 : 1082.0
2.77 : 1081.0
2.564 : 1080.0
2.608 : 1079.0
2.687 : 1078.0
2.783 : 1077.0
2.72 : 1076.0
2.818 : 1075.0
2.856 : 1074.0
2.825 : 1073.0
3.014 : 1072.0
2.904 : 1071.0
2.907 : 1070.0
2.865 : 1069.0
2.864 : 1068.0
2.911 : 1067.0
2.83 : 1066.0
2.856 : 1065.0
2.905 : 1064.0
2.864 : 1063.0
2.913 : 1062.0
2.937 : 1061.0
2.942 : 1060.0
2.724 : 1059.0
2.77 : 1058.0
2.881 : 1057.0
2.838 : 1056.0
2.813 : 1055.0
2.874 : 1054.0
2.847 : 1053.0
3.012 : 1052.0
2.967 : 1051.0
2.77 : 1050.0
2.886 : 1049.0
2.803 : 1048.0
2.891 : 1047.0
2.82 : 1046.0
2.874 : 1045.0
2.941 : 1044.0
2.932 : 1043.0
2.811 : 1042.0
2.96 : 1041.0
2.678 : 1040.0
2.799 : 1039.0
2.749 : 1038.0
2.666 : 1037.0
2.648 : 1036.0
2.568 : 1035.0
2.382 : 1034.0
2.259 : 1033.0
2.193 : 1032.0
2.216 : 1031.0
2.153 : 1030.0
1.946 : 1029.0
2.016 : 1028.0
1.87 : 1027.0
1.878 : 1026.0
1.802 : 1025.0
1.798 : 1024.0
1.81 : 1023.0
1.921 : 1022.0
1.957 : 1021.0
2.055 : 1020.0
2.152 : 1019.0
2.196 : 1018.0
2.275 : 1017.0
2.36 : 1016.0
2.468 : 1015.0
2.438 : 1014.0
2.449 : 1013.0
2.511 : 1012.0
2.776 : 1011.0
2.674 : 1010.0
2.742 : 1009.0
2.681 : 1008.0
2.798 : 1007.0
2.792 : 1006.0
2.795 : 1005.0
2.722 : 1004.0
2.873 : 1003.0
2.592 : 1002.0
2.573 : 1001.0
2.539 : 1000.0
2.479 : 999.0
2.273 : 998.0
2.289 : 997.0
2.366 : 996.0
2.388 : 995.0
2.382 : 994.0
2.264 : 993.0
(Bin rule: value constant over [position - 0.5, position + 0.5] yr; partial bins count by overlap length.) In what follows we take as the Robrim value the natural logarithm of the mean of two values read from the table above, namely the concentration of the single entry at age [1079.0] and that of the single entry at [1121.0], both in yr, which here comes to 0.93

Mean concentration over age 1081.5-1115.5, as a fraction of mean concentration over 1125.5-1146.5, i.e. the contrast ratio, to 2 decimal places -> 1.01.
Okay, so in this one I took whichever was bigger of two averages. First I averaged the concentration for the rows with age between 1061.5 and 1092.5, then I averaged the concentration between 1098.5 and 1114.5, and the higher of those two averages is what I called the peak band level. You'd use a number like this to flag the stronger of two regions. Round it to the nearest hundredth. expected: 2.79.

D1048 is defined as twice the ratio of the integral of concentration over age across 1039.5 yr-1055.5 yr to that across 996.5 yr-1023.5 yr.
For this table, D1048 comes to 1.4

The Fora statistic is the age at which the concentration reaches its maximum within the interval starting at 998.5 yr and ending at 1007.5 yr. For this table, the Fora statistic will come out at 1003.0 yr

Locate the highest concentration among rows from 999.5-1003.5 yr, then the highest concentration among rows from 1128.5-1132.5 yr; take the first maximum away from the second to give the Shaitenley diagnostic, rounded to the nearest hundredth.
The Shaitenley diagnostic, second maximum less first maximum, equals -0.21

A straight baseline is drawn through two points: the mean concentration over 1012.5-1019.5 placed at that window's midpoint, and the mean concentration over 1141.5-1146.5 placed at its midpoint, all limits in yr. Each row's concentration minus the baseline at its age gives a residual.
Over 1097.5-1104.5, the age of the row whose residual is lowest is 1103.0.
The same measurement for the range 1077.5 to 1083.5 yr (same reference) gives 1080.0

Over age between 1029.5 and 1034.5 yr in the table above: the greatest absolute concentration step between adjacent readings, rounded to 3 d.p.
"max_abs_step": 0.123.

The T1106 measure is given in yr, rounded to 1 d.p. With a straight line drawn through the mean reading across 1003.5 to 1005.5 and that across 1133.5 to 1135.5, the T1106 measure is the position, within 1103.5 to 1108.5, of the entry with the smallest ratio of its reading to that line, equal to 1106.0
